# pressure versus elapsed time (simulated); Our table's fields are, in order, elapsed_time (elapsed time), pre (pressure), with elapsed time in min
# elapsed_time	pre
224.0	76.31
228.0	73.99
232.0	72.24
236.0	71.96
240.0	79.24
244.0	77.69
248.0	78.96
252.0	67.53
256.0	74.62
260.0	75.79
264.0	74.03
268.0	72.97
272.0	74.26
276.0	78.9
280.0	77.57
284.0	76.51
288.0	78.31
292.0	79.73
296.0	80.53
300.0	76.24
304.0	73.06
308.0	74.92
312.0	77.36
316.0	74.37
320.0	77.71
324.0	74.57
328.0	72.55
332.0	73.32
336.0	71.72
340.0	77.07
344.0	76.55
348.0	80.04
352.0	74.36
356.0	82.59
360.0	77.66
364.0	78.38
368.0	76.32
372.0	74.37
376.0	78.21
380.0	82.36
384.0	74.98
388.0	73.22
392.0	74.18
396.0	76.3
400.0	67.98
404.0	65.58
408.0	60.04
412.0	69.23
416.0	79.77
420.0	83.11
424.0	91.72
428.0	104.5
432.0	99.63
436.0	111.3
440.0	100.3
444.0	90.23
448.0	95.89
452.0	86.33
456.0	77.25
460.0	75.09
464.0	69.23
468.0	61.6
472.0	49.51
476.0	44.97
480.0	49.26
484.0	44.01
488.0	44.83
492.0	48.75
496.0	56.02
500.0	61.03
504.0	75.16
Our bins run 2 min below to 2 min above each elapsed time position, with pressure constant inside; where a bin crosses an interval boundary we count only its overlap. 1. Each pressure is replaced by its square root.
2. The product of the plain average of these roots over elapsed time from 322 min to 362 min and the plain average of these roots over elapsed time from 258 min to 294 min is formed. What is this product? 76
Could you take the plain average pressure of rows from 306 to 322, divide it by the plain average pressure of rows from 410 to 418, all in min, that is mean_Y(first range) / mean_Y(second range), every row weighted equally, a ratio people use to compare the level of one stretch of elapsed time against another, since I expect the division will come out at 1.02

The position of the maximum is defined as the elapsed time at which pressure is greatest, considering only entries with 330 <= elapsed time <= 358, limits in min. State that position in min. 356.0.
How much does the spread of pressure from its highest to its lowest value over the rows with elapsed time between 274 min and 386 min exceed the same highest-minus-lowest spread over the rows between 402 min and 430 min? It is -34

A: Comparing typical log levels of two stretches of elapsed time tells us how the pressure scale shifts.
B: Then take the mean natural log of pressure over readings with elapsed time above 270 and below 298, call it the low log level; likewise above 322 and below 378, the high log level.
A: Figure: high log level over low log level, 0.99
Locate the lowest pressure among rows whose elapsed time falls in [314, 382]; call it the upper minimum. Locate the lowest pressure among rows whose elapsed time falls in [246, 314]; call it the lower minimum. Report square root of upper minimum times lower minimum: 69.6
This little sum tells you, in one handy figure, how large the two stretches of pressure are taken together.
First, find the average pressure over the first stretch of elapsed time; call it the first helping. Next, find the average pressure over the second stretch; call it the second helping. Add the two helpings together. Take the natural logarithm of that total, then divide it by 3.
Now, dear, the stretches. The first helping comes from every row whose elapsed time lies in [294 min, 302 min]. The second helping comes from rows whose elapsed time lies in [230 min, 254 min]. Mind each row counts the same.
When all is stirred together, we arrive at 1.68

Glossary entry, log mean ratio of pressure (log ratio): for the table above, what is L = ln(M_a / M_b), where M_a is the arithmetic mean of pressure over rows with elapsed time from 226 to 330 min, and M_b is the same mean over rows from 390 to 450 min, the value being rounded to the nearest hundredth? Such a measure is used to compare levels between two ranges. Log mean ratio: -0.11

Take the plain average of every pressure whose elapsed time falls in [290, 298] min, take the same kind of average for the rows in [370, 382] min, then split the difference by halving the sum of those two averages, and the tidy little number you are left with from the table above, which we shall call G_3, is 79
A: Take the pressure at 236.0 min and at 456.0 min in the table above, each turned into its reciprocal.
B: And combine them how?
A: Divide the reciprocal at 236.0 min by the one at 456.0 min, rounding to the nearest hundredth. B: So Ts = 1.07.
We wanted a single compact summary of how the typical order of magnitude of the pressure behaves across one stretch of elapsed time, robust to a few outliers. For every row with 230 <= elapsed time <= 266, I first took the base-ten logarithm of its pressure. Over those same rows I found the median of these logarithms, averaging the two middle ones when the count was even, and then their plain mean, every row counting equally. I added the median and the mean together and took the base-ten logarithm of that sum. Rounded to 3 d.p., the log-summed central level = 0.574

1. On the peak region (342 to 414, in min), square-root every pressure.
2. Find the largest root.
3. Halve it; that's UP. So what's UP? 4.54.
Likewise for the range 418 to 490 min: 5.27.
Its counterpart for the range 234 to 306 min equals 4.49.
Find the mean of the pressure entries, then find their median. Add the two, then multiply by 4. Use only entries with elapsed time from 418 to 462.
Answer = 736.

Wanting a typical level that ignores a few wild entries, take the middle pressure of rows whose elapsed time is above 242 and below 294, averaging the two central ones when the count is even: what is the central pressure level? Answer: 76.5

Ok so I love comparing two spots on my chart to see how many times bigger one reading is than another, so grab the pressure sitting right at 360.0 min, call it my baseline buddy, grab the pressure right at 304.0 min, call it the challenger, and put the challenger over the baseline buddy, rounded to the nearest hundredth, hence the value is 0.94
